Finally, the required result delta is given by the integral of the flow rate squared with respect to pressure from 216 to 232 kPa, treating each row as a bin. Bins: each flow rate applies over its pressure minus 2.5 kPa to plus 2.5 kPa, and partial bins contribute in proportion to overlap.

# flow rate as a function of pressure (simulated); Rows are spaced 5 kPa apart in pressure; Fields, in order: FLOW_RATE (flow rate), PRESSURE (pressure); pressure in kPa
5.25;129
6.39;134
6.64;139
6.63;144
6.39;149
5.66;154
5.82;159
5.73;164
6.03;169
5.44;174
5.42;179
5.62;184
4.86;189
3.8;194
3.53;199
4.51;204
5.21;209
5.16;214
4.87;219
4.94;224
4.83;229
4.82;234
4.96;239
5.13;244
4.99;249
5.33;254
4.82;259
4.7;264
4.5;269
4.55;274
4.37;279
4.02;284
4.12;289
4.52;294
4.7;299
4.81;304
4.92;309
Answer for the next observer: 382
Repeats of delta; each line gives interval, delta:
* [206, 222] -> 410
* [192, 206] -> 219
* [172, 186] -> 422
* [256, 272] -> 352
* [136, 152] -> 681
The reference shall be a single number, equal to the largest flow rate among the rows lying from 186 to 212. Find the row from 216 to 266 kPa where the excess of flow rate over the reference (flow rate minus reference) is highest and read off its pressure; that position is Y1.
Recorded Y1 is 254 kPa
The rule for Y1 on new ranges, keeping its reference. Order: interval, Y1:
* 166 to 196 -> 169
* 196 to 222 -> 209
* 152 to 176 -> 169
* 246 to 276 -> 254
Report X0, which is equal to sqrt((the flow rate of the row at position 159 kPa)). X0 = 2.41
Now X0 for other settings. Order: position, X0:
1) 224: 2.22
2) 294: 2.13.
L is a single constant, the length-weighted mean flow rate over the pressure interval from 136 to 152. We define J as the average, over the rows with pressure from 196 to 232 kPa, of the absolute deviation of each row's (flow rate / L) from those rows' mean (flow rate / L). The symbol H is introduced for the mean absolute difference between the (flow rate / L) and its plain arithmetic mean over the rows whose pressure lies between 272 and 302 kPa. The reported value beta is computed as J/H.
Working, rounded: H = 0.032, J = 0.061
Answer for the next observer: 1.9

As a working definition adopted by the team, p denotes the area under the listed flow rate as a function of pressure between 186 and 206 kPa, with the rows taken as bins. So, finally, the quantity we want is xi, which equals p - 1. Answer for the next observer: 83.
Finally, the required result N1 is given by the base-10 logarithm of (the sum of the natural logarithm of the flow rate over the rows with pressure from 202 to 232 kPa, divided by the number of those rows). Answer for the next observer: 0.202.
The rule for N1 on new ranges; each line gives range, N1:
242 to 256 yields 0.214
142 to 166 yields 0.255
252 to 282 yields 0.190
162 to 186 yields 0.238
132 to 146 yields 0.274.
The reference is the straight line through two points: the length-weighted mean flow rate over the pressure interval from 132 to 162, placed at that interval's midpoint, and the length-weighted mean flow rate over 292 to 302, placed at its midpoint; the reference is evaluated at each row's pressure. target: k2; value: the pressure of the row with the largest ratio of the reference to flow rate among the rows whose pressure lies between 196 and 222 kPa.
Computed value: 199 kPa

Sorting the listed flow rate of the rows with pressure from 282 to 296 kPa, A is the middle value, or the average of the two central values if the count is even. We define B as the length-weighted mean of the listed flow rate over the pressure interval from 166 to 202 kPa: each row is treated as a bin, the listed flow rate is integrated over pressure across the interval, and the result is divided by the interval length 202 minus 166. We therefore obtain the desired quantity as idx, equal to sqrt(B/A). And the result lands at 1.10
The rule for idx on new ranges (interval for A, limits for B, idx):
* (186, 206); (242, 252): 1.10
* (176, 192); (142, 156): 1.07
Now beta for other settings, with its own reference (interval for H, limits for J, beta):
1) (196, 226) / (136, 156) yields 0.7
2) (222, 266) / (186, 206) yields 3.7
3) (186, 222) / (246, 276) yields 0.4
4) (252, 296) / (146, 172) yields 0.8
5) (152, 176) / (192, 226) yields 3.6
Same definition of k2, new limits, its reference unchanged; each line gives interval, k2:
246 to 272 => 269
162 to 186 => 174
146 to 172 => 154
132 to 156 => 154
